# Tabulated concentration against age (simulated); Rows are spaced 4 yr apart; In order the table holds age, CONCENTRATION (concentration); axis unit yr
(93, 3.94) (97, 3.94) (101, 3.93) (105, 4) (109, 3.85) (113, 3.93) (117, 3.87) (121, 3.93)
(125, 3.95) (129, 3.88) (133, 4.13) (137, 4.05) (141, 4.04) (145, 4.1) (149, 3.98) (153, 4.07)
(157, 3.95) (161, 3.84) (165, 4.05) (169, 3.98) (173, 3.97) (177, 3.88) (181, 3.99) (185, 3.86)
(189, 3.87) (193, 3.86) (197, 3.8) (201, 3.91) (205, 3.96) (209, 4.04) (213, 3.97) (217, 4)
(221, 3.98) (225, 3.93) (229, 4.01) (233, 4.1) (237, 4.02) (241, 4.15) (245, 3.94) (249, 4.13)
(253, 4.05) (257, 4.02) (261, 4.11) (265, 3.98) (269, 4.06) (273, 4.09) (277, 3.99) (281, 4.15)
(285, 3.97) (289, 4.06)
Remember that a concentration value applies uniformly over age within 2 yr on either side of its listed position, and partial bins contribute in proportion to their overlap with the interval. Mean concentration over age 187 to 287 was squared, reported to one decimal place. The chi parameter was 16.0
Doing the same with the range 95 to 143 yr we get 15.7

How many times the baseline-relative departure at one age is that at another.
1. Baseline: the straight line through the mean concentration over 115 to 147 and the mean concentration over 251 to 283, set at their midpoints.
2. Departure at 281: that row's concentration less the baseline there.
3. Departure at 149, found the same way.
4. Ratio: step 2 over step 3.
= -4.0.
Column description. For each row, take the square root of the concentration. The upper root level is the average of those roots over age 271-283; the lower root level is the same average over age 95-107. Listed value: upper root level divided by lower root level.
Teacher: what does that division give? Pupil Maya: 1.02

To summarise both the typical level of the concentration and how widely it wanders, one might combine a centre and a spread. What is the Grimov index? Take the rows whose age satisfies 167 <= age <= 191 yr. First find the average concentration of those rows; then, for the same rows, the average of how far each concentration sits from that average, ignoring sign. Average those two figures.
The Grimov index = 1.99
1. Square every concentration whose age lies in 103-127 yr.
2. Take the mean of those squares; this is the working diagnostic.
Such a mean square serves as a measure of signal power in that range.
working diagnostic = 15.4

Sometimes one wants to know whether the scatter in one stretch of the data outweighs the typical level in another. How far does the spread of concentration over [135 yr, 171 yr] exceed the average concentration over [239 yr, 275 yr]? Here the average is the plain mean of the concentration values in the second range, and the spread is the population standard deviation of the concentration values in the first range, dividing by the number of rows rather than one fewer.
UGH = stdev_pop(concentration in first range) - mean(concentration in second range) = -3.98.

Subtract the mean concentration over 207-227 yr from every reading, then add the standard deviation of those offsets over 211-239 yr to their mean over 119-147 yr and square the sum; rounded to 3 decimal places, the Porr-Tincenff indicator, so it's 0.006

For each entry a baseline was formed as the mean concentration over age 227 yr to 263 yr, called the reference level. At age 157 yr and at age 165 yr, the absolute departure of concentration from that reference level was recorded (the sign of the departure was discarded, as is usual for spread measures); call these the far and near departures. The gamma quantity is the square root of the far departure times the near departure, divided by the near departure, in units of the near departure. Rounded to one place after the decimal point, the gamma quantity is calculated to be 3.5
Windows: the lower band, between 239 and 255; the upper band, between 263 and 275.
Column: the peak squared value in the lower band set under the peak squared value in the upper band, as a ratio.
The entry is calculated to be 0.97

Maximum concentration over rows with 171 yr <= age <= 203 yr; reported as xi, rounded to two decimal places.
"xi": 3.99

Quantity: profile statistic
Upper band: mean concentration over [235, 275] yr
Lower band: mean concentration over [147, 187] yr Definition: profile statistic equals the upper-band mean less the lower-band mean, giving 0.10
